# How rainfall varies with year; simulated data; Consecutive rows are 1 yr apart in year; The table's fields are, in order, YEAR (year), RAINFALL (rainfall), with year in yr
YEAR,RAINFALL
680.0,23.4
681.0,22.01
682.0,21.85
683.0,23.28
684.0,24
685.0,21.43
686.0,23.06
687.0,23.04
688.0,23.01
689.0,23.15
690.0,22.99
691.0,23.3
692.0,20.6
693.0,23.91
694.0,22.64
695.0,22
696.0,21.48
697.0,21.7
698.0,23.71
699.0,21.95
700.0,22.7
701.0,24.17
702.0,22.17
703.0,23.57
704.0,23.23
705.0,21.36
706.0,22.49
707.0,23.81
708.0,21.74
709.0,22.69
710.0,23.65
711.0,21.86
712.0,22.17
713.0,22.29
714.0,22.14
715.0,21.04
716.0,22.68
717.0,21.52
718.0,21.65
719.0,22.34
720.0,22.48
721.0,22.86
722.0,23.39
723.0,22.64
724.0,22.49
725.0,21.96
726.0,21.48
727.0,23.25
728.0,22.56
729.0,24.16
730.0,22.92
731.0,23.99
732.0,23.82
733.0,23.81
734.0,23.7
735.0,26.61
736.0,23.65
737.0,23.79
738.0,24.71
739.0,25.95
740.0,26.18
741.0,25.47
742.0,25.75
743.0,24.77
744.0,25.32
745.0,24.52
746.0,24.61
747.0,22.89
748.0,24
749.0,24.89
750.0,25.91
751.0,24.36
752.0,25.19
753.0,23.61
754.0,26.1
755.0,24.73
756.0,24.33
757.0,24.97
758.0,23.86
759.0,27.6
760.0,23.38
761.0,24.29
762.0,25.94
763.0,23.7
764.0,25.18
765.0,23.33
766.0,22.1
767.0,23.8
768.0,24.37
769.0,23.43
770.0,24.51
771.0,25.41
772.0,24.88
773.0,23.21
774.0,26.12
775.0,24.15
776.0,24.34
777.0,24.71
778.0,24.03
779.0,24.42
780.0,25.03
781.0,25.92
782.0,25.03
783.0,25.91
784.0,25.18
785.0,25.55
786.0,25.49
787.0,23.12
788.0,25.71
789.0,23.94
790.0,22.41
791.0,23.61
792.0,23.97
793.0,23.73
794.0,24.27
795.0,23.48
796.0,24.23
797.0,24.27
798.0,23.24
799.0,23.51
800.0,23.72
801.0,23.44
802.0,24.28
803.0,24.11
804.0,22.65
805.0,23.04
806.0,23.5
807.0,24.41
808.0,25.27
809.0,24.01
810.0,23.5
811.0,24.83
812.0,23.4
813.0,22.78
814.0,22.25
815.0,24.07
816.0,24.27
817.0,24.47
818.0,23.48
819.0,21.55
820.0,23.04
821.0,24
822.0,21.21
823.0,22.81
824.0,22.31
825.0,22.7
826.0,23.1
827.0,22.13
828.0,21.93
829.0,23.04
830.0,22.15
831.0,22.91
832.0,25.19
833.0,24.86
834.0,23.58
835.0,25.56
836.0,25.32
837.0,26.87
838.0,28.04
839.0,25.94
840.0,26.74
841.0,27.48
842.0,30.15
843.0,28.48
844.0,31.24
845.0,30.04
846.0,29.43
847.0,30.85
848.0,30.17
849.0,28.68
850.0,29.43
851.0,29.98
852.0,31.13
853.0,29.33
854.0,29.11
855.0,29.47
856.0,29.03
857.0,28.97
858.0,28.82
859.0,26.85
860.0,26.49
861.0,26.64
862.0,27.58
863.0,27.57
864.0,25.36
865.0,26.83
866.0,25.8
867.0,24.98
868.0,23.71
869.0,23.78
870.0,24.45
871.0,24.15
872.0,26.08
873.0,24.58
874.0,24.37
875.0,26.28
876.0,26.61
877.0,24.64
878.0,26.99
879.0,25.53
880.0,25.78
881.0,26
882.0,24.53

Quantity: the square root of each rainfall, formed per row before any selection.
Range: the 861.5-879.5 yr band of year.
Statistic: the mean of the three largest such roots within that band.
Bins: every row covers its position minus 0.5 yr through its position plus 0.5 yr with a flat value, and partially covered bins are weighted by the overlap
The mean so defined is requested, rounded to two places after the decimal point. 5.23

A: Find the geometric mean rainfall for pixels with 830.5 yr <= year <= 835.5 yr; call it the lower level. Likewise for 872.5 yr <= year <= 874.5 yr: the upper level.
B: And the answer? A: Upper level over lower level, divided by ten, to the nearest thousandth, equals 0.100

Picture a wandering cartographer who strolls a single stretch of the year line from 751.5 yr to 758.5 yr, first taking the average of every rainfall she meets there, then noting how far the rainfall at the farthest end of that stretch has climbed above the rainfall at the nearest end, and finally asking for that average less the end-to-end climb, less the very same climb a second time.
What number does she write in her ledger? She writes 27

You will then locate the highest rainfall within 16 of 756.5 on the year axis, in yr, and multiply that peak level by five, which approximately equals 138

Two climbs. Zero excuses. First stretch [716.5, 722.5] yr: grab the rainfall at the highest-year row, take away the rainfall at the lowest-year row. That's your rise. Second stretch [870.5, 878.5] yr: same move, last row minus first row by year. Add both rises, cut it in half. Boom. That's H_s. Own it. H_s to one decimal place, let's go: 2.4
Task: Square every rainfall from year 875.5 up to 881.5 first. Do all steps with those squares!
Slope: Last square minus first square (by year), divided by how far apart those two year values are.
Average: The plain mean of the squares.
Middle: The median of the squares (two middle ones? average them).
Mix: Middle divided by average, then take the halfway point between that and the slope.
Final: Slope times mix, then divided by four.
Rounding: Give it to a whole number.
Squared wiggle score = 4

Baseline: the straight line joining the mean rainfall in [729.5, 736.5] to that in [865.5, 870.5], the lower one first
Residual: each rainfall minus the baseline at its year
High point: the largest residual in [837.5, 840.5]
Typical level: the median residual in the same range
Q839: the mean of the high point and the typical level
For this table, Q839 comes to 3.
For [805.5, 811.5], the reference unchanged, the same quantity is 0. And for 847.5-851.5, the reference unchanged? 5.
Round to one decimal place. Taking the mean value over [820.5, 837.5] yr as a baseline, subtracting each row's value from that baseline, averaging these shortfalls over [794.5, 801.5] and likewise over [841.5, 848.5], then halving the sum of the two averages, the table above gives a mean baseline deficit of -3.4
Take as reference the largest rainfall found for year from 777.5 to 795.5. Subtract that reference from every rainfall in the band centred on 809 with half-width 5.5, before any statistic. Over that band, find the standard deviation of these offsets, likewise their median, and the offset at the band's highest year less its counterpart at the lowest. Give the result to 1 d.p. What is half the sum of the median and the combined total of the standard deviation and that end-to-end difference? -1.0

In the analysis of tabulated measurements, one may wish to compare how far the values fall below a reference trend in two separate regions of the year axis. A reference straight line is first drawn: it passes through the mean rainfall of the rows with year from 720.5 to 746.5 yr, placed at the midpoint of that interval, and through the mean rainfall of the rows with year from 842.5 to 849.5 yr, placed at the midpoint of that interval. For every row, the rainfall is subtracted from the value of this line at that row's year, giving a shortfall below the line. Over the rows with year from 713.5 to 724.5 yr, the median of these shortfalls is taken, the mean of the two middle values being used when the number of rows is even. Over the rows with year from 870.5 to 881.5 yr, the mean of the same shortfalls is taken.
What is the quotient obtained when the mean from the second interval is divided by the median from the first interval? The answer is 7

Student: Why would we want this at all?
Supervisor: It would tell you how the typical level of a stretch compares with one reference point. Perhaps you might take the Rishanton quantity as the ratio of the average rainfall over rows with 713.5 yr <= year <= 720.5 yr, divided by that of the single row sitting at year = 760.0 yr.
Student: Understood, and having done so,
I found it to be 0.94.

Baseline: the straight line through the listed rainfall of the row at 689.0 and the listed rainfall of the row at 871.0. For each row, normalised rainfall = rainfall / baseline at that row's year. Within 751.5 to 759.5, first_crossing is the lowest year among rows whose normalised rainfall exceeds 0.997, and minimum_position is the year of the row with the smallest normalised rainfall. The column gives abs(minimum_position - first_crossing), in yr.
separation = 1 yr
